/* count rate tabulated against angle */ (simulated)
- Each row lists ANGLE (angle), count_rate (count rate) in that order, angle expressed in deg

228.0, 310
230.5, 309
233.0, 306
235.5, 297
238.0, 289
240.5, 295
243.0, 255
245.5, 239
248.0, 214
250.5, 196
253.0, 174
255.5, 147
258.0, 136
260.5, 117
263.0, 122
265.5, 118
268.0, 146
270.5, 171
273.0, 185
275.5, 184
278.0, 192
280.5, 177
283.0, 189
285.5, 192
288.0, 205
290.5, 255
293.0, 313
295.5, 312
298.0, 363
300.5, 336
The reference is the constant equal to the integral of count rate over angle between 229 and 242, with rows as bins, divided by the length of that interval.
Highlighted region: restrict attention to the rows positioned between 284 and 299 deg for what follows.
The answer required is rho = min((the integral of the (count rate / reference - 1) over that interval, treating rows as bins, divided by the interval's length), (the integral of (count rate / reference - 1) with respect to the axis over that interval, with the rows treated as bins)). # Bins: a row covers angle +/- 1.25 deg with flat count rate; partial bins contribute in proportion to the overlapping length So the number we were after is -1.4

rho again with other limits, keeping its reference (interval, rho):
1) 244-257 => -4.6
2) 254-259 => -2.6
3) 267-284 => -6.9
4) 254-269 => -8.4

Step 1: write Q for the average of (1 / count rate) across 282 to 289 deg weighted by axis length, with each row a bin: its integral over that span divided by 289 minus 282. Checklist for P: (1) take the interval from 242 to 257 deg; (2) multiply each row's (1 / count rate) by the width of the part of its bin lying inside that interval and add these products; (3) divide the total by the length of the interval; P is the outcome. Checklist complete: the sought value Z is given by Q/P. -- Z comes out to 1.0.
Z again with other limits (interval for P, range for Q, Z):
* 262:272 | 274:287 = 0.7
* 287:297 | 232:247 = 1.0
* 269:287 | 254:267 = 1.4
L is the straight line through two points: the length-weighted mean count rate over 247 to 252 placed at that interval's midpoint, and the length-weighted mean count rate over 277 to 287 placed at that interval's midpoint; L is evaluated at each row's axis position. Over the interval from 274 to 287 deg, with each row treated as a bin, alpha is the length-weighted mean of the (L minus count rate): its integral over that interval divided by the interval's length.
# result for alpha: 1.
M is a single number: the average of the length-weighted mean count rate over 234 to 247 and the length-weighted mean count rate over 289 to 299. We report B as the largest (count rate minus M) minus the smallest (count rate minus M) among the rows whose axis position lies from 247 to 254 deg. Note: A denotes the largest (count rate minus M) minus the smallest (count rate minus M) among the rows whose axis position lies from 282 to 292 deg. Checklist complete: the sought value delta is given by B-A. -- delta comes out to -26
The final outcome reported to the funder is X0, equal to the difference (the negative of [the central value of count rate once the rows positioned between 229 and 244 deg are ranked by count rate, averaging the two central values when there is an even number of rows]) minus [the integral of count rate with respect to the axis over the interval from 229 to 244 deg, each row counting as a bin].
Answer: -4687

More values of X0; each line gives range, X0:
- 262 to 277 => -2491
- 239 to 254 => -3688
